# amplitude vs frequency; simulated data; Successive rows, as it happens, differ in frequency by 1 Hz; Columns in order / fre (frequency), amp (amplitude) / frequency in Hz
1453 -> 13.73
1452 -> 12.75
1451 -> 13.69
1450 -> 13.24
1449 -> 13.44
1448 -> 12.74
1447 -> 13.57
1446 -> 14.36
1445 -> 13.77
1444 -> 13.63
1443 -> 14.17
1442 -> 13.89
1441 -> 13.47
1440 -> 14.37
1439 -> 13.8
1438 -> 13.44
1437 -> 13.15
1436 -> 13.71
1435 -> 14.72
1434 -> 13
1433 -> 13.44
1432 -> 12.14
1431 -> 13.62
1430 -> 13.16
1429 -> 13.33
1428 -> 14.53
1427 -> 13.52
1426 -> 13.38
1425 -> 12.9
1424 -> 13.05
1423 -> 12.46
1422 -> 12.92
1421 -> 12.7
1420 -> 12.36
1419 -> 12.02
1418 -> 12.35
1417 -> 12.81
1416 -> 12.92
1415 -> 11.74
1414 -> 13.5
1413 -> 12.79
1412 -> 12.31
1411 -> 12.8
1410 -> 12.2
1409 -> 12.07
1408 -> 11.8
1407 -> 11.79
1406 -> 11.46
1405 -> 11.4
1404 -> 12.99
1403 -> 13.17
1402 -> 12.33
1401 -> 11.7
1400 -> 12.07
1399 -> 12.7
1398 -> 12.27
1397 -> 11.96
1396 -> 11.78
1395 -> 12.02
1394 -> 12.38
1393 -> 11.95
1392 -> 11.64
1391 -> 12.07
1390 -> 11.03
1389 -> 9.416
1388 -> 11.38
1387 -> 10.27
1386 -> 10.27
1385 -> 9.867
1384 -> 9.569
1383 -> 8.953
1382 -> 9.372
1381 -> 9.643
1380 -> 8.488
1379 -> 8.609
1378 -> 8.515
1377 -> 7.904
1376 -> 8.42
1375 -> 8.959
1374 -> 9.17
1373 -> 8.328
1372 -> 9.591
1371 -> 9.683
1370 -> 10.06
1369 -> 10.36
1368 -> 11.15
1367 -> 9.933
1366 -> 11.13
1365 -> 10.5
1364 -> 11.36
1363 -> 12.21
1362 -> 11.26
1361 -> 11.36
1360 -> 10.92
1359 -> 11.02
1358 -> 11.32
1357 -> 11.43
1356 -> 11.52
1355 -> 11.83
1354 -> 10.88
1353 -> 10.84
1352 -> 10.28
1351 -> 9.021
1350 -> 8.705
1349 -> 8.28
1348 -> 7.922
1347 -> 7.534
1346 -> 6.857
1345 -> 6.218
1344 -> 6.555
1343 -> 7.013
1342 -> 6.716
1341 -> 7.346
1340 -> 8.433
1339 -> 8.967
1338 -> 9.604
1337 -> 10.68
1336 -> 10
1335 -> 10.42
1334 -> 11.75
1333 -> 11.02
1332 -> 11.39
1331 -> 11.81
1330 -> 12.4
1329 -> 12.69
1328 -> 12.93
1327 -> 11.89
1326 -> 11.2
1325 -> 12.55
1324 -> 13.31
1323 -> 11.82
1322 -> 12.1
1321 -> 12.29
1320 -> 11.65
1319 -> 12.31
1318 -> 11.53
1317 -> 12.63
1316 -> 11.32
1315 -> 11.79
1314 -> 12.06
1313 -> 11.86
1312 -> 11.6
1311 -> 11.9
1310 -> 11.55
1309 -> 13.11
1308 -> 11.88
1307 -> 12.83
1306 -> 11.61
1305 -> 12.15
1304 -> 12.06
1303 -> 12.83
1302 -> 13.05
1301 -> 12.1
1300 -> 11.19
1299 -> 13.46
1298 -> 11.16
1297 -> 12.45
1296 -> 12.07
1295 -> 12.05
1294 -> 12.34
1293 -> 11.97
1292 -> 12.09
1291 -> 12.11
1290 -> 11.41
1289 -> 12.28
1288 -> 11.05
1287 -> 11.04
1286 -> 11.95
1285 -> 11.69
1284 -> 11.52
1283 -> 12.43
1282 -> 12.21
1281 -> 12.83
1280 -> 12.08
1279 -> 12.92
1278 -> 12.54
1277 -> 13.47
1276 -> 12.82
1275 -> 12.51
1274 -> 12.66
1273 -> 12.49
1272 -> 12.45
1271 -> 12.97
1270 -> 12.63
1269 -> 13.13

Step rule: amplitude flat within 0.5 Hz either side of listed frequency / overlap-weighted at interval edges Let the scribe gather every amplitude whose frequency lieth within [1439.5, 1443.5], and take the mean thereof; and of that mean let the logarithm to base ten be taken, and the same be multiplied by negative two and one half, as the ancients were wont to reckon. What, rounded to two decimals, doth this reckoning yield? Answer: -2.86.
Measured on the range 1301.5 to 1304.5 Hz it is -2.75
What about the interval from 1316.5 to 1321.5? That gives -2.71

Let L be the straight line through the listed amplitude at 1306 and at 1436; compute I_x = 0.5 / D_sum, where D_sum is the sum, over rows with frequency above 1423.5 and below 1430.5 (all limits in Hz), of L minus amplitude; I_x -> 0.46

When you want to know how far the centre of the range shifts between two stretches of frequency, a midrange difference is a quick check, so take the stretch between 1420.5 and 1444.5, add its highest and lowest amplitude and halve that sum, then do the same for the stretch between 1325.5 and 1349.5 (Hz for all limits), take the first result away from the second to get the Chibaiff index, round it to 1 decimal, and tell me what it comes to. -3.9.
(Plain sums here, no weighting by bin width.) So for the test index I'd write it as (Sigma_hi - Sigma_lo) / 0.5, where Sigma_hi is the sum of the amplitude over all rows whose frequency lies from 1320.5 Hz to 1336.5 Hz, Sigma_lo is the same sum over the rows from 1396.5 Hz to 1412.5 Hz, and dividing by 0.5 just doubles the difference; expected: -11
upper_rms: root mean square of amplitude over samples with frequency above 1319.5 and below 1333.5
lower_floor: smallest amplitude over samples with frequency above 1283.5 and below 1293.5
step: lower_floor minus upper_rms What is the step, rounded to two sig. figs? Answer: -1.1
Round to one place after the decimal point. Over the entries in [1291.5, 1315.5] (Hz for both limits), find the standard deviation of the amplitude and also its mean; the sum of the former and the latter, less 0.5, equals 12.2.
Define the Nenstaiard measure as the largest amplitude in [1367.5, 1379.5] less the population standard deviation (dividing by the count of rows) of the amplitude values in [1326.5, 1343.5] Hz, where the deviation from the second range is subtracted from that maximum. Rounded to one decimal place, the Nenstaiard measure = 9.2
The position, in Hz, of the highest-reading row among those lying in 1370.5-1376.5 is 1371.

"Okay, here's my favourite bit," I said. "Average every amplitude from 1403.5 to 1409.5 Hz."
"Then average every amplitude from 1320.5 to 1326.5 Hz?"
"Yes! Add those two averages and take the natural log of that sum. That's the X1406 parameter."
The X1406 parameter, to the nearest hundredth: 3.18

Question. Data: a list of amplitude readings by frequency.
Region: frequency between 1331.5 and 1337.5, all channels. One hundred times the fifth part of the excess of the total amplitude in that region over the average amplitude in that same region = 1088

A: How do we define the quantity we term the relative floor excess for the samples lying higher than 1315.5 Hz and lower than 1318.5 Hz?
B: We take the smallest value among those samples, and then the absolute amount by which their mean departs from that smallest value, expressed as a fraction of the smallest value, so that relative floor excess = 0.04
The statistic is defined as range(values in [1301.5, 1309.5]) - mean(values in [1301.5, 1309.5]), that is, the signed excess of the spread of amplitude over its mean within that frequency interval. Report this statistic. -10.9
